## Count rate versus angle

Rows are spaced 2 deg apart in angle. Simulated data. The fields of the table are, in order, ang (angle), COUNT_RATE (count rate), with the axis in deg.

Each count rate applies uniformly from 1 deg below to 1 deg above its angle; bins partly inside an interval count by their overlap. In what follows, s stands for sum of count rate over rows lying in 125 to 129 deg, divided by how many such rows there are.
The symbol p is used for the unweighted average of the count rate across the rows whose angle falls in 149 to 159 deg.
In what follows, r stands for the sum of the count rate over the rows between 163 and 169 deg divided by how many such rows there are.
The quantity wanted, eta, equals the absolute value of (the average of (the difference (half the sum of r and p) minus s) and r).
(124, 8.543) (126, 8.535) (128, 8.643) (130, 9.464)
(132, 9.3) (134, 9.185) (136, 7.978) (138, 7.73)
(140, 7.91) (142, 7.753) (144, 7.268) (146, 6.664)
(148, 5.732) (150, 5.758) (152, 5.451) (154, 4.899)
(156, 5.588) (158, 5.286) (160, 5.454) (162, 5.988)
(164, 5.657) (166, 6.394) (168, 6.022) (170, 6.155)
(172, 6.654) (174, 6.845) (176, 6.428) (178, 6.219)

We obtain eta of 1.57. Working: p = 5.4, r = 6.0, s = 8.6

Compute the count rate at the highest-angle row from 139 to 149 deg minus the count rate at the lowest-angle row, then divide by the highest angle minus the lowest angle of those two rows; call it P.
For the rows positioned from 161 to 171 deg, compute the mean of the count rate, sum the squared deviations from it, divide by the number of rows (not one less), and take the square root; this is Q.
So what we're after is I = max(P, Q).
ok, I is 0.2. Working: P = -0.27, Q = 0.2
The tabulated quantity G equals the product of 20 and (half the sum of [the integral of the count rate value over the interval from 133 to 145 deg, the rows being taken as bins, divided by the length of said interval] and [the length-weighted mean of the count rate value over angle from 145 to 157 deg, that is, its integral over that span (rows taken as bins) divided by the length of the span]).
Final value 137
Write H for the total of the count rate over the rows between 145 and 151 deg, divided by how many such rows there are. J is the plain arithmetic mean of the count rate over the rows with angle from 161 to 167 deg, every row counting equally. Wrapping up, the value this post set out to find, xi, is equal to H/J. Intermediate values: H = 6.05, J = 6.0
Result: 1.0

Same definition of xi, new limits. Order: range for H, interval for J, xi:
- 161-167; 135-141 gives 0.8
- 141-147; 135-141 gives 0.9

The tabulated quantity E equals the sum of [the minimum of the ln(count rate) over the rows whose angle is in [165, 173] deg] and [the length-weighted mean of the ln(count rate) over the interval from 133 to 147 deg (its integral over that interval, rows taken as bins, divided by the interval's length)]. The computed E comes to 3.84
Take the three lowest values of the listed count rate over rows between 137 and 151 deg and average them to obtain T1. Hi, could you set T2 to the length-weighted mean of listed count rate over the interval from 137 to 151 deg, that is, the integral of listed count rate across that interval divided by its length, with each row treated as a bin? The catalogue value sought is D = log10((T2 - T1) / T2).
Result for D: -0.88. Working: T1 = 6.1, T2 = 7.0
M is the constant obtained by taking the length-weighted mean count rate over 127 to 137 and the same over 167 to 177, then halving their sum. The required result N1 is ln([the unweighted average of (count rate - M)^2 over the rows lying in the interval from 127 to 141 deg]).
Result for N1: 0.3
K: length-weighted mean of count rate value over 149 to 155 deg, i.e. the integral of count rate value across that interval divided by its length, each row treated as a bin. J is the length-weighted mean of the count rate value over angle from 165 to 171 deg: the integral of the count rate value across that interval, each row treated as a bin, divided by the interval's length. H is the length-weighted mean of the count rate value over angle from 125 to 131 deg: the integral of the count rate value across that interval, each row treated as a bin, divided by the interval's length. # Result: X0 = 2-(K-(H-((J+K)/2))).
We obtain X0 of 0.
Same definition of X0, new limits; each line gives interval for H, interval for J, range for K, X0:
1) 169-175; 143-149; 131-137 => -8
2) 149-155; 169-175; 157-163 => -4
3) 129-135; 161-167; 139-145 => -3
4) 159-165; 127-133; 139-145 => -8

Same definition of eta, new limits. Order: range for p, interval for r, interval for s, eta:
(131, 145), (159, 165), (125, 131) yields 1.87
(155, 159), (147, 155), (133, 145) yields 1.47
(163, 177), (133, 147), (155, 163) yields 4.63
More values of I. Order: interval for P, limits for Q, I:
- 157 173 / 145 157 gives 0.5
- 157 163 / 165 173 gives 0.2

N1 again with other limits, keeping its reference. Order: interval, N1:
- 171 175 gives -0.2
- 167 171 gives 0.9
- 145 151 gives 1.0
